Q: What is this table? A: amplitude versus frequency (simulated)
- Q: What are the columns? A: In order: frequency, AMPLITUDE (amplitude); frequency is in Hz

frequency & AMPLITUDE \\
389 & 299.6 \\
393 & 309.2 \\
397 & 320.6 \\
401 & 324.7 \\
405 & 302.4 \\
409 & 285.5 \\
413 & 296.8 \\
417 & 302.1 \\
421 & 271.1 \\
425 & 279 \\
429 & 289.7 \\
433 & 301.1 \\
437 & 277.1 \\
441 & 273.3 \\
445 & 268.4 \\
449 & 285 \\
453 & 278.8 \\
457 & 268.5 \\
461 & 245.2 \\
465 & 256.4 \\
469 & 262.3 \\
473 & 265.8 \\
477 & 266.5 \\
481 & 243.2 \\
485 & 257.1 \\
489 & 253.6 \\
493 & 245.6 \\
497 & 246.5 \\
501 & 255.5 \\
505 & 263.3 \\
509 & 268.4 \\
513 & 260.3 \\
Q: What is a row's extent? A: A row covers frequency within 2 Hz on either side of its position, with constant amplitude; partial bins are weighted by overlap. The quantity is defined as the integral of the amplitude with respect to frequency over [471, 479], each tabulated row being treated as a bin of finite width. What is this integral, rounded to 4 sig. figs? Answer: 2129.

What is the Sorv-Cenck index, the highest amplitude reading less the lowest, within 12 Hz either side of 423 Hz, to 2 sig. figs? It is 31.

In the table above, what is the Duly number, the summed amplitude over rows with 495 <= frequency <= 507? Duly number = 765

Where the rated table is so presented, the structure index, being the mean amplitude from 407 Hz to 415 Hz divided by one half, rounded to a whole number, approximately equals 582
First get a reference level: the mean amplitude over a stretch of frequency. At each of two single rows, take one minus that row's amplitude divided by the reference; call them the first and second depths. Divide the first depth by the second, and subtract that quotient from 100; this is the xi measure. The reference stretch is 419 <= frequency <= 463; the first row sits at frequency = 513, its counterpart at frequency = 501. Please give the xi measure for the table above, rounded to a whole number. 99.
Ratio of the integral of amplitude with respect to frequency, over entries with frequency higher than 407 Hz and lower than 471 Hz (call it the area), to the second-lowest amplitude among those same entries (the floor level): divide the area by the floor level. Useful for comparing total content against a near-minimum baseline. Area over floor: 69.3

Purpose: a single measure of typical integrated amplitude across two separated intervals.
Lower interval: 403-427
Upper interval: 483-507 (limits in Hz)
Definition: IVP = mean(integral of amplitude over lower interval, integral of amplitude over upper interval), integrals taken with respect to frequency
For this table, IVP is 6517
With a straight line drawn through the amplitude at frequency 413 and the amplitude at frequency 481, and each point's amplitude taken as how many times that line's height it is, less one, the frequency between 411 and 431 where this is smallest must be 421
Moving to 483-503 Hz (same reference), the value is 493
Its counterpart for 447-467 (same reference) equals 461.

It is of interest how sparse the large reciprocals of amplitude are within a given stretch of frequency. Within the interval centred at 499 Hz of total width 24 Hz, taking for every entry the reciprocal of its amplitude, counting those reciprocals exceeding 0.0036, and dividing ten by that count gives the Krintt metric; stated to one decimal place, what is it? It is 1.7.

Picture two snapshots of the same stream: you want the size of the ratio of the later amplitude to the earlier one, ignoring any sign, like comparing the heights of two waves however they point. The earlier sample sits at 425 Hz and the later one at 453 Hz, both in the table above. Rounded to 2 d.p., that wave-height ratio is 1.00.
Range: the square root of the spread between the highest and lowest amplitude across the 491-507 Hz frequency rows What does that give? 4.2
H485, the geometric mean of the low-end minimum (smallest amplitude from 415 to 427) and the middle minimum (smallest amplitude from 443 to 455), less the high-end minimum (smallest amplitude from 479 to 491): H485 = 26.5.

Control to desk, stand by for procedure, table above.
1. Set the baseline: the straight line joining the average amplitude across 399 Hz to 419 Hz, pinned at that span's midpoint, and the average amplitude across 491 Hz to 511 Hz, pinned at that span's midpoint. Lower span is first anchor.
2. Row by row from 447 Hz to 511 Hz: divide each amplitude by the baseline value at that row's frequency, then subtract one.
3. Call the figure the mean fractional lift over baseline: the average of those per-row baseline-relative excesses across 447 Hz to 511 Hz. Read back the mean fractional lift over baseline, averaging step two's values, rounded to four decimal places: -0.0251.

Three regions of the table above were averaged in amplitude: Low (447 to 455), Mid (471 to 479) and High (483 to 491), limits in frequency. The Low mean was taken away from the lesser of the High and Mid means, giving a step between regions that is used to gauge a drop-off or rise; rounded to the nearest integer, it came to -27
